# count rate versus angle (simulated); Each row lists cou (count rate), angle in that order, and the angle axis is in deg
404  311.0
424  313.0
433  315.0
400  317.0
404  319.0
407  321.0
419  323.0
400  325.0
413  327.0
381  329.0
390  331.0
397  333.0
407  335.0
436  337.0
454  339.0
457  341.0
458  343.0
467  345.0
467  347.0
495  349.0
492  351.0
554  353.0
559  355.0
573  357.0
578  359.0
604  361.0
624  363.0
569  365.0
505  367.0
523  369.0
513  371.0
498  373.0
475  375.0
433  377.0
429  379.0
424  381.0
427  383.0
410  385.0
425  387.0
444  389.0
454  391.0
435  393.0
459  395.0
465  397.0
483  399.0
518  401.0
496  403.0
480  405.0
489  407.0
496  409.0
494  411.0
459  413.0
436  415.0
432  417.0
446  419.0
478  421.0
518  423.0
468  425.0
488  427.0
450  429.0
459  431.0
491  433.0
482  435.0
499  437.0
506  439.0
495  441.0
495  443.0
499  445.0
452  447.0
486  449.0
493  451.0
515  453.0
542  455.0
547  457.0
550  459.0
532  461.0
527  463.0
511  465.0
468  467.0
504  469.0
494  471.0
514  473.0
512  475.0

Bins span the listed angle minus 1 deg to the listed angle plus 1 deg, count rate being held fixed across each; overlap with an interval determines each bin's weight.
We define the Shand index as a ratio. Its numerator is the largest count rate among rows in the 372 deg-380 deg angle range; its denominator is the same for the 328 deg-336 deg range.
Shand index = 1.22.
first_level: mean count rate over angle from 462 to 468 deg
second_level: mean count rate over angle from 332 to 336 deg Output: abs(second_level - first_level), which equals 100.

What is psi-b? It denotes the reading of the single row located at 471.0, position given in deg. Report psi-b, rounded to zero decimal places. 494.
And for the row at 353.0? 554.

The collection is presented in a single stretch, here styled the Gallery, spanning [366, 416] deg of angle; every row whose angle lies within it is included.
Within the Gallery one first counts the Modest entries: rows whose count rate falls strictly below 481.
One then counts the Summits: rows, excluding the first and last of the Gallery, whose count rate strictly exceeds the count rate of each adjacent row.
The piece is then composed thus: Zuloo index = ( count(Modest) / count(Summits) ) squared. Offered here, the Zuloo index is 9.0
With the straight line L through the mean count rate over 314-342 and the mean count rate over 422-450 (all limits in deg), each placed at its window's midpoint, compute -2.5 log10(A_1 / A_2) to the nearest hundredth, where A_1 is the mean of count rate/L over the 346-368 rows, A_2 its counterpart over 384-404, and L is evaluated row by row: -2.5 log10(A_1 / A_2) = -0.25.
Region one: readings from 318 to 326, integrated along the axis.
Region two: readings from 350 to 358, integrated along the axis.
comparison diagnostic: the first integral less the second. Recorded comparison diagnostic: -1096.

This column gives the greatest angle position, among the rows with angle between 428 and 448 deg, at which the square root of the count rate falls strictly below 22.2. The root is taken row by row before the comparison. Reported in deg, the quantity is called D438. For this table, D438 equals 447.0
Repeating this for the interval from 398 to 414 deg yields 413.0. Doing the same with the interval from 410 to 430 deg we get 429.0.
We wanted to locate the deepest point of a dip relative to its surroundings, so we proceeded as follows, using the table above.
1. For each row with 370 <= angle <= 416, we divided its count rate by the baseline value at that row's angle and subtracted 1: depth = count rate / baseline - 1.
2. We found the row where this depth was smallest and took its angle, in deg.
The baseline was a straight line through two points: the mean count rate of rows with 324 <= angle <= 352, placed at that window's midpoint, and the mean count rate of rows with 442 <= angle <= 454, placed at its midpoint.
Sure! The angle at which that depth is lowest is 385.0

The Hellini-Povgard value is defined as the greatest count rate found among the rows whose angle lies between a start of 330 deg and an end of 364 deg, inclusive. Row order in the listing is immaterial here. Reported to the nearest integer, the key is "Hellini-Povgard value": 624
